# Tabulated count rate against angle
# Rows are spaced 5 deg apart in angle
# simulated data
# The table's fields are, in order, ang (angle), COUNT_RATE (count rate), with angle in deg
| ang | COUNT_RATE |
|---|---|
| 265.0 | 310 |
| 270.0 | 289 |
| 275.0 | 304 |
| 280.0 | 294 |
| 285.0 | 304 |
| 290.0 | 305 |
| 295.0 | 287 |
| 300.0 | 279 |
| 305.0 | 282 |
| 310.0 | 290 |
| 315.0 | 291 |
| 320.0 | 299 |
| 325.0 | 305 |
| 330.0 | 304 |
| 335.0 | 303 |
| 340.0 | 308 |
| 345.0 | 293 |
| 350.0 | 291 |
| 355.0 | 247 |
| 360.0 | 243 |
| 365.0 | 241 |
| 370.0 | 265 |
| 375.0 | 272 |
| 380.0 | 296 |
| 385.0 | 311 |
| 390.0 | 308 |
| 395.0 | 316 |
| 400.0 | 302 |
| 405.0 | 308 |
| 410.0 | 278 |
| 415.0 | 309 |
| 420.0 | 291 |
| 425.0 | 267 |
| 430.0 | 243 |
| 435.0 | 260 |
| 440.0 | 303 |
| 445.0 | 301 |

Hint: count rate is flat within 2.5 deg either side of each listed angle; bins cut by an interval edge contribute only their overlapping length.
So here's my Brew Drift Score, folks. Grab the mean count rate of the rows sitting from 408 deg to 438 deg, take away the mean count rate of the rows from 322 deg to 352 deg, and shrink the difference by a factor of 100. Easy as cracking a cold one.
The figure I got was -0.26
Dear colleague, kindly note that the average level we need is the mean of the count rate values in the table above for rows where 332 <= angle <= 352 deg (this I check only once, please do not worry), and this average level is 299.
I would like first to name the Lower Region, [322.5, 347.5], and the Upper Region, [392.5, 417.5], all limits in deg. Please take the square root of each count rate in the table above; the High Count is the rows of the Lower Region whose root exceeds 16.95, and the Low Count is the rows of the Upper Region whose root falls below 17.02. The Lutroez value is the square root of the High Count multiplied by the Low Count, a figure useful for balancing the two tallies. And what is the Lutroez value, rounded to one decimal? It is 2.2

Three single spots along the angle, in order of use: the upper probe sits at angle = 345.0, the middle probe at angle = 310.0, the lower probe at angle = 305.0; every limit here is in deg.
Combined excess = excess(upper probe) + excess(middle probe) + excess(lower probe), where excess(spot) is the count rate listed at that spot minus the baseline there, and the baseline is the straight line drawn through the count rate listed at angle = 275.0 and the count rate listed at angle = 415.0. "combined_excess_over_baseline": -52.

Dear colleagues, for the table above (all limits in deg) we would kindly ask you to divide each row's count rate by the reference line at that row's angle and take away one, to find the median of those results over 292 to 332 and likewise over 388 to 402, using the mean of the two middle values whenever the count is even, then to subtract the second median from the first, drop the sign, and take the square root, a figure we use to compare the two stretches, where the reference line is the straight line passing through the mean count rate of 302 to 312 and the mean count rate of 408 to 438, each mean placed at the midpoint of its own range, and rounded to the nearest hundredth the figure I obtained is 0.30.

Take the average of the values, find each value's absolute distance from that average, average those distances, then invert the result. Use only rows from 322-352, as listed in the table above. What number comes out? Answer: 0.17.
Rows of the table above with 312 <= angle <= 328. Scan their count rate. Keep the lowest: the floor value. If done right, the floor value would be 291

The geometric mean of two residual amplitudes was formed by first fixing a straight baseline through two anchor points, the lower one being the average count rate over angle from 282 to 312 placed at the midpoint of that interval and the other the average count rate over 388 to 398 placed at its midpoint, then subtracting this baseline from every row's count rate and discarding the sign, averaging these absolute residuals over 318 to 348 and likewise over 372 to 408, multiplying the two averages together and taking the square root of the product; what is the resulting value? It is 8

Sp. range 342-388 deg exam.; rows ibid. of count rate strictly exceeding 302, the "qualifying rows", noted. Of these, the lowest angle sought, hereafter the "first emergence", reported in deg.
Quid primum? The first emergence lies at 385.0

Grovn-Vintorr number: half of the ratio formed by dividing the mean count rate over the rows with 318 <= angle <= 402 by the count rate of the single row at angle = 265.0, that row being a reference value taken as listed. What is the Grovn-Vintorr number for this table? 0.465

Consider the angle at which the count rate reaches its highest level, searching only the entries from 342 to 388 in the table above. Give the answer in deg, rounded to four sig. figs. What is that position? 385.0 deg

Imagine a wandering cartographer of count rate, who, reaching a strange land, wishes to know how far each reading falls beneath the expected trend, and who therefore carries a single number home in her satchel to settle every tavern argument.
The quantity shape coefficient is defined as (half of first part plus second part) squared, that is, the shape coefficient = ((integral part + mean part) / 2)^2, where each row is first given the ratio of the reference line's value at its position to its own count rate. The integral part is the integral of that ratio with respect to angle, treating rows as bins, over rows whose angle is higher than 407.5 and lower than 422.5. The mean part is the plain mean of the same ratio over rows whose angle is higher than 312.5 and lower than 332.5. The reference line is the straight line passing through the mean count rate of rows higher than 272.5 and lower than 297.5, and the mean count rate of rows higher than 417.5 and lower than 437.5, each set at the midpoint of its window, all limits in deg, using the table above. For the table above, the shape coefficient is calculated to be 54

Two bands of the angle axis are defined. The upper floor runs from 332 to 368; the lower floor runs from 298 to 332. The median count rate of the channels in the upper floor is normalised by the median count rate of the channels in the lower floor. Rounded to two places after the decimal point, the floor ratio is 1.00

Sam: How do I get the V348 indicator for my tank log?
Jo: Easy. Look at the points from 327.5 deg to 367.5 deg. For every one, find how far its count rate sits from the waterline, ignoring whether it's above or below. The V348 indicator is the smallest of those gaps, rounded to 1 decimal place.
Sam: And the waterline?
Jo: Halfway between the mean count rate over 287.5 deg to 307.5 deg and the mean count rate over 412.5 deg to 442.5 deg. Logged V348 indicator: 7.5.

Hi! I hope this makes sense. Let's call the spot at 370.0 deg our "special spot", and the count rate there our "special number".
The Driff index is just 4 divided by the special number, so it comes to 0.0151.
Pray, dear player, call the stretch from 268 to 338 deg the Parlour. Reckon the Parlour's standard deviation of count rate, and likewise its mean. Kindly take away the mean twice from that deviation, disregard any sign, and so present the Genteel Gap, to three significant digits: 582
